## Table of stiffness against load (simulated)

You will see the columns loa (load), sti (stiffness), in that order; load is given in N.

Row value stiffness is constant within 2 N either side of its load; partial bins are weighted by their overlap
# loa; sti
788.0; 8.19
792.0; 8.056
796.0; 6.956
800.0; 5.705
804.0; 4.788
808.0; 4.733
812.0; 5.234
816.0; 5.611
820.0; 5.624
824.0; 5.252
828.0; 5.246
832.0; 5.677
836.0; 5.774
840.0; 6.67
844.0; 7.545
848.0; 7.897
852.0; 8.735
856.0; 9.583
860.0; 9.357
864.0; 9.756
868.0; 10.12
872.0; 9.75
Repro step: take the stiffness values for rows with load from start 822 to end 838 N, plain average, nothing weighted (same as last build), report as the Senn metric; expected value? 5.5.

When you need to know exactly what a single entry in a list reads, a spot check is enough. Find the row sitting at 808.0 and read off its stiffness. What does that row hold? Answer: 4.733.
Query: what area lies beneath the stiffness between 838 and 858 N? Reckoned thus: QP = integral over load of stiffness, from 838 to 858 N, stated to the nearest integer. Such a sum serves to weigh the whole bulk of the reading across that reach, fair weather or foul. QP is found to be 162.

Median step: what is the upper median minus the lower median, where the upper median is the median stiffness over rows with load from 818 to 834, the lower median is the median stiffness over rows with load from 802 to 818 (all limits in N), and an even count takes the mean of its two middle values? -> 0.4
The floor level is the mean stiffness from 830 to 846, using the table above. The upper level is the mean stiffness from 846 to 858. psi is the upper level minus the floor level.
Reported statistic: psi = 2.3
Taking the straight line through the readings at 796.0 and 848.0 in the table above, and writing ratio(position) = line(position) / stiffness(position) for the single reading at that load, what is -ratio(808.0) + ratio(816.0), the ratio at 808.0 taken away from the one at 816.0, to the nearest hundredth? -0.21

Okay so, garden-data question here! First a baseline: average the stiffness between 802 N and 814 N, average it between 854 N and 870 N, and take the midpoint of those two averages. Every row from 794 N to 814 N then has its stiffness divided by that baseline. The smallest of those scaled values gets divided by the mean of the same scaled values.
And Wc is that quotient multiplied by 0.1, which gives 0.086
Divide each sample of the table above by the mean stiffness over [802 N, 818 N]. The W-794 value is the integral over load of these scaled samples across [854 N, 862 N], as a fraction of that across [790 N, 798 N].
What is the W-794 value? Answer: 1.26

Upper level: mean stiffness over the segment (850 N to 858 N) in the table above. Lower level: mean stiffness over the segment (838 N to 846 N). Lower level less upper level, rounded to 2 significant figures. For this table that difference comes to -2.1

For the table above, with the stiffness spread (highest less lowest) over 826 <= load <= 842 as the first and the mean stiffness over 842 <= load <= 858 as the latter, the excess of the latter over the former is 7.0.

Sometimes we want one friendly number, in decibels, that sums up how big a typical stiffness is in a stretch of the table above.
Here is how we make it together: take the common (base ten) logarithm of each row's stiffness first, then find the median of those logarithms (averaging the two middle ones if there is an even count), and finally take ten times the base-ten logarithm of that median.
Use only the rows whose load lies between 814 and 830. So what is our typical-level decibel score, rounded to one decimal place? -1.3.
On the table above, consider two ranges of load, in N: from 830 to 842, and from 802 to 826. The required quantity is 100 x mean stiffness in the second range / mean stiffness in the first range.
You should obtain 86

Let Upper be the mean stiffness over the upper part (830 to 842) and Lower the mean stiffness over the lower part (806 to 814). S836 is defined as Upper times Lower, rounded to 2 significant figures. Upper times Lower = 30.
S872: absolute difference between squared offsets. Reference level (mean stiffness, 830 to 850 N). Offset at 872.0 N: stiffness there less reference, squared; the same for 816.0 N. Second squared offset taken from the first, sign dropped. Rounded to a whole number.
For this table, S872 8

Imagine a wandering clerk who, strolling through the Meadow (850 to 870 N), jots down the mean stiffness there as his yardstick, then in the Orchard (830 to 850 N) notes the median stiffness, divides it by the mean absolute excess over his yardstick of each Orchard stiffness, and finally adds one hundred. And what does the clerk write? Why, 102.4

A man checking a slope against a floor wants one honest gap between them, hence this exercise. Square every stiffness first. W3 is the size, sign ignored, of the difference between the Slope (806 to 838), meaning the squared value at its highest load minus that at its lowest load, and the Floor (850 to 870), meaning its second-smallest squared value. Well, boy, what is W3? 77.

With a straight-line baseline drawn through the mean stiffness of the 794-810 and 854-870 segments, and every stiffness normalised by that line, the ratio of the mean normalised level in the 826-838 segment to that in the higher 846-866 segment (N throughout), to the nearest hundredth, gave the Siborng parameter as 0.75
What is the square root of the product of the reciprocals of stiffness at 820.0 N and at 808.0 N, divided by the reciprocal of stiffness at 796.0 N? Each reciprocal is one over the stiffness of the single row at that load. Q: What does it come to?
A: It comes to 1.3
